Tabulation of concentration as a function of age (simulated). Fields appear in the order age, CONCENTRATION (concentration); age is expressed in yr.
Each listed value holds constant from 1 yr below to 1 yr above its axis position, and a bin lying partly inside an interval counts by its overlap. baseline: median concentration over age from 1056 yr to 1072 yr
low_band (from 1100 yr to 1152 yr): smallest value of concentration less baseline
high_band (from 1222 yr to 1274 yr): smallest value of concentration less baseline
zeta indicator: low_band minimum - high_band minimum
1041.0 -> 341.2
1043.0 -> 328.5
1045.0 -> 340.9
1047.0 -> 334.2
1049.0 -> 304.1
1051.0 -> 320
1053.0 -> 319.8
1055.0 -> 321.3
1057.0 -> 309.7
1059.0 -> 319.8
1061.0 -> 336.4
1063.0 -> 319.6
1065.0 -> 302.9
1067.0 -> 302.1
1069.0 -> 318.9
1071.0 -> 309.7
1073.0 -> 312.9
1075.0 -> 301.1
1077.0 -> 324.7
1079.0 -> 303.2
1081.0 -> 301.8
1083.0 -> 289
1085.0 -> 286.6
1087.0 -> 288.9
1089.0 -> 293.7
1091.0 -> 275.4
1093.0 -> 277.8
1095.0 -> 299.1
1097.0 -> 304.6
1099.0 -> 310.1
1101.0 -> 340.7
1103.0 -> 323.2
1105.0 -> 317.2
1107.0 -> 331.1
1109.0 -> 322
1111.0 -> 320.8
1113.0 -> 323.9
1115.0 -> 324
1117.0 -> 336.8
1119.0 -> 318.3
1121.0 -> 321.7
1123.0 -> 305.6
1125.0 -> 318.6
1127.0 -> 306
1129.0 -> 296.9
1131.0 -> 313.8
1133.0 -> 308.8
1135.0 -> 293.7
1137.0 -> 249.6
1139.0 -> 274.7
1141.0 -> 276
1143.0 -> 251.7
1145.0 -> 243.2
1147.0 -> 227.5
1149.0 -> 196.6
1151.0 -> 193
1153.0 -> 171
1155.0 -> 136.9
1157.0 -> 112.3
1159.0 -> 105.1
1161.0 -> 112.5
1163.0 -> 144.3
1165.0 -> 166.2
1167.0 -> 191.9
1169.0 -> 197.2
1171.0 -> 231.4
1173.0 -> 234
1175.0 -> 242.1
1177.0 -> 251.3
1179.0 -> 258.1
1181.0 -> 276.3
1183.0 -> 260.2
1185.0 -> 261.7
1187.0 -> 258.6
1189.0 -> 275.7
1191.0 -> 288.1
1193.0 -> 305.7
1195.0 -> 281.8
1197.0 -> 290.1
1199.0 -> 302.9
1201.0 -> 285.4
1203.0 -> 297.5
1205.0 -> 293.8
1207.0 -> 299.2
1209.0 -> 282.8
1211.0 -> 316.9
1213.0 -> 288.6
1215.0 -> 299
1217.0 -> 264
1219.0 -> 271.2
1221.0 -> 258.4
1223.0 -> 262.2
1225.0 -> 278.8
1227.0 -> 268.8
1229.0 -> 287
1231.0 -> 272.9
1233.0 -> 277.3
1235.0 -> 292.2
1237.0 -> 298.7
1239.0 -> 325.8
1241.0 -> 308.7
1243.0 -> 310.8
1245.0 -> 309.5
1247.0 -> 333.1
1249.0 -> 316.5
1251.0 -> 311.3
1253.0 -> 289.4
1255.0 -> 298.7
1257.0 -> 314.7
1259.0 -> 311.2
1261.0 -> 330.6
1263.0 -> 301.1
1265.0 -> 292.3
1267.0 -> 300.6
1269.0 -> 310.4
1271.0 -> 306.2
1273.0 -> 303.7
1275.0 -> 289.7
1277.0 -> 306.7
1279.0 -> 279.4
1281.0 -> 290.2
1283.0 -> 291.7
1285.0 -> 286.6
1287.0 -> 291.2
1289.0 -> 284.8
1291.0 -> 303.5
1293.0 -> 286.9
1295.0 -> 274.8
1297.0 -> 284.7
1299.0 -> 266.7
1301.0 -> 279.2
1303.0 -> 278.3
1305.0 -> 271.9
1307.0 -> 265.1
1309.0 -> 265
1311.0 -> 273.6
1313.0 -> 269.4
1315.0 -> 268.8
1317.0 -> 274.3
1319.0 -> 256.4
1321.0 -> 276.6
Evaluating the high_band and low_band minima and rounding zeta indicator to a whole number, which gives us -69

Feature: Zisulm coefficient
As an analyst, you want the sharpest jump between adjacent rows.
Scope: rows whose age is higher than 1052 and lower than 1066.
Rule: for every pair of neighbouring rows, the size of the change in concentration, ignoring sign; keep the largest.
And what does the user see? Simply 16.8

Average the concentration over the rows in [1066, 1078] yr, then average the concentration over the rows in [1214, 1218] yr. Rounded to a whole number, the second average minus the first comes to -30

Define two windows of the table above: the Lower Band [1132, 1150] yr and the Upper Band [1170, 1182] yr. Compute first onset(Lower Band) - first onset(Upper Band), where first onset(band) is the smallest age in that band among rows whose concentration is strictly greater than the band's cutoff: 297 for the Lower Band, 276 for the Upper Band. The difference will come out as -48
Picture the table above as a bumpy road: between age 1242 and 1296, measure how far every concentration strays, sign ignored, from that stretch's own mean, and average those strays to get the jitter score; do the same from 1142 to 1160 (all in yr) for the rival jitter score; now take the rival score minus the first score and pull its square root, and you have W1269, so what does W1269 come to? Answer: 6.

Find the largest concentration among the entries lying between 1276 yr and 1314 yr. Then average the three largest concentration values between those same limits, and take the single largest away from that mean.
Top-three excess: -6.1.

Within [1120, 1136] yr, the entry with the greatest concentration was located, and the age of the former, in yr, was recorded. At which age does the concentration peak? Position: 1121.0 yr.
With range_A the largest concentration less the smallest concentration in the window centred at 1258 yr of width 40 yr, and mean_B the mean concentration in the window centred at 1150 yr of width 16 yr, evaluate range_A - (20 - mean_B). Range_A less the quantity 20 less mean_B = 215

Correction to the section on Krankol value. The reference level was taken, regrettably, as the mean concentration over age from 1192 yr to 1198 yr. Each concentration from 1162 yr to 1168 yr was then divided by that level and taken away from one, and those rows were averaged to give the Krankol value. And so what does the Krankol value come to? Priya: 0.43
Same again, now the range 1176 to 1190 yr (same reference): 0.10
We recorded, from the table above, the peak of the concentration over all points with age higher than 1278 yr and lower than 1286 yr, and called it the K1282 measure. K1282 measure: 291.7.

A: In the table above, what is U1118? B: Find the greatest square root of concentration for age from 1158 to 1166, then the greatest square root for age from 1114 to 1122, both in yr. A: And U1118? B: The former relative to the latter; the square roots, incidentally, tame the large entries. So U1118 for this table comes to 0.702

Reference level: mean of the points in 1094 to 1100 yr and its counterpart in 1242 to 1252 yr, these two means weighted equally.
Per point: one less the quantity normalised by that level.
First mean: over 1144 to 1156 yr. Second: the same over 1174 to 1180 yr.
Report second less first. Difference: -0.2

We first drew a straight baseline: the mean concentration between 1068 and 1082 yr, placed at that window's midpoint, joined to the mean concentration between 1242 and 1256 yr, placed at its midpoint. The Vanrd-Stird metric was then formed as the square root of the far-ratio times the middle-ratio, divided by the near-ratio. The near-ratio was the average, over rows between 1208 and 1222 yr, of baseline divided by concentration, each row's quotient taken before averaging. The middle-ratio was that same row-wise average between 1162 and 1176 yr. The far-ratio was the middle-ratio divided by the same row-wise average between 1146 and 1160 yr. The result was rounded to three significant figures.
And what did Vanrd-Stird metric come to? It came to 1.01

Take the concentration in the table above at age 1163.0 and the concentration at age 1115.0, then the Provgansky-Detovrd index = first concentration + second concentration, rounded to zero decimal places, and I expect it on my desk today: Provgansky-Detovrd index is 468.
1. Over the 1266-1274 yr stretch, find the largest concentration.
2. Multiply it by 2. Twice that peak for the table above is 621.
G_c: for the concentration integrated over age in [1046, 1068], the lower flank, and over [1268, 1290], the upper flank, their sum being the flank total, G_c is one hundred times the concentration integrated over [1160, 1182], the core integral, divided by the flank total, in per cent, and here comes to 34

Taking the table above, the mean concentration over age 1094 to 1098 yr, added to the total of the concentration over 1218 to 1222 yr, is 831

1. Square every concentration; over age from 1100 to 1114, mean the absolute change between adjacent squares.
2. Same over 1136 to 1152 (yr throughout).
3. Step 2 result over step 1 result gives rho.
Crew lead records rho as 1.4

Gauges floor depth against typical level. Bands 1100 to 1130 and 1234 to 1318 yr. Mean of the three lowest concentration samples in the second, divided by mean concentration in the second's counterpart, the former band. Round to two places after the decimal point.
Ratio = 0.83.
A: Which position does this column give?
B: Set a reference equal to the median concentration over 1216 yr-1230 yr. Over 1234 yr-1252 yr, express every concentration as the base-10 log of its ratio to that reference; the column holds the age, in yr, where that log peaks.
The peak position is 1247.0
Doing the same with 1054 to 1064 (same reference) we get 1061.0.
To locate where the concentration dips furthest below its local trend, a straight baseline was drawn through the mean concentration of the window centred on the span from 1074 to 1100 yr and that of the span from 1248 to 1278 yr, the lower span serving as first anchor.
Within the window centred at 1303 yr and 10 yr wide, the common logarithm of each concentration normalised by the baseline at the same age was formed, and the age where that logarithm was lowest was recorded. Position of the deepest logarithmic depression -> 1307.0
